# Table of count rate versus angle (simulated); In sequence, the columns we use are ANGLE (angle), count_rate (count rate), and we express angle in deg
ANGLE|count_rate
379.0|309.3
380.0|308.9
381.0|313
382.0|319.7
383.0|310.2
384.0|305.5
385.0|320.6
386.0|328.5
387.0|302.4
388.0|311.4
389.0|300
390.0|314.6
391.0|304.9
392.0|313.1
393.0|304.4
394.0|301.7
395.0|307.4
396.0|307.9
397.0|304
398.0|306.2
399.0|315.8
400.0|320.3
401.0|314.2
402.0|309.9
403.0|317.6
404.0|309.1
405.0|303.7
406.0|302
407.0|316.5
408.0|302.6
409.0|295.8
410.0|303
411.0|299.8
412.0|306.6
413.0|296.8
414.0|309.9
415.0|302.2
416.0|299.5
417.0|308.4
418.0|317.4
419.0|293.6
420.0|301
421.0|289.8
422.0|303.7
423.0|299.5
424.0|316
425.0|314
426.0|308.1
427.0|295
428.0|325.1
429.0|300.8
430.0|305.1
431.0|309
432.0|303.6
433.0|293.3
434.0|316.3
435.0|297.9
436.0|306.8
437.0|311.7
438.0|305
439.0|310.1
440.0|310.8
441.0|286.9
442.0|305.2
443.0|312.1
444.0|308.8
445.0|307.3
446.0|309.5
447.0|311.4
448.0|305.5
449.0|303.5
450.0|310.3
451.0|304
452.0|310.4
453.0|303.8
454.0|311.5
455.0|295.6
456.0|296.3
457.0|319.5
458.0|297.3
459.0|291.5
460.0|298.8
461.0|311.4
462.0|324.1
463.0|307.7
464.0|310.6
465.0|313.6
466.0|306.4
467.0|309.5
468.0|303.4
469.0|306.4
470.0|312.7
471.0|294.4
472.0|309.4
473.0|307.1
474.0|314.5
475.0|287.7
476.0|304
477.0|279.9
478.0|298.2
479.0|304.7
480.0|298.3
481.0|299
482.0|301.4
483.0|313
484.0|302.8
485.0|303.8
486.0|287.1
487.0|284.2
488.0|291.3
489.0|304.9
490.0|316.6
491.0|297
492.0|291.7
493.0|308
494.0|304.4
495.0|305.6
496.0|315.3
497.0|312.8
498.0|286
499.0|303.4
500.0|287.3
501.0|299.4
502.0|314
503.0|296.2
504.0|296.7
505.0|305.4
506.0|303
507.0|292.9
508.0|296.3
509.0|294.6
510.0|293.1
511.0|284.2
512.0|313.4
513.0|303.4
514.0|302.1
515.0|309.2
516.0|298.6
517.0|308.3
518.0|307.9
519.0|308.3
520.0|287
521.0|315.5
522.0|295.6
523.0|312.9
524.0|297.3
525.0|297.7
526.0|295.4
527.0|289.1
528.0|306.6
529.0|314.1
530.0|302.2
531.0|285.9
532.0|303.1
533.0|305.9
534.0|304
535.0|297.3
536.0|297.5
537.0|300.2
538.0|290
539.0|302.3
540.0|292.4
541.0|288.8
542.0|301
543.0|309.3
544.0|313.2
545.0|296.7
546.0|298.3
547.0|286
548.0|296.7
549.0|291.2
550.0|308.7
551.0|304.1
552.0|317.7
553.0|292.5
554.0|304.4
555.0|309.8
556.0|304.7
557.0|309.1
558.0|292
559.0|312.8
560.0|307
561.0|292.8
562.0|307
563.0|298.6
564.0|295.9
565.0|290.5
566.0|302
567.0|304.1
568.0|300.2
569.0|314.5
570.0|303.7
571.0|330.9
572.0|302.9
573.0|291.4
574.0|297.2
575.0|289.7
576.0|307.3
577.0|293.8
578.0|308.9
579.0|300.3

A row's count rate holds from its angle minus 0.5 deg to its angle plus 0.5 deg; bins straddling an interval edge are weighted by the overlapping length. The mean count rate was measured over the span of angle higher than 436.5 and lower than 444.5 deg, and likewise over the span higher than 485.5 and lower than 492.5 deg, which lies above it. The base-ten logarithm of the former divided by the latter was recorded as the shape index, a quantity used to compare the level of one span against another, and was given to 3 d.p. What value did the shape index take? 0.015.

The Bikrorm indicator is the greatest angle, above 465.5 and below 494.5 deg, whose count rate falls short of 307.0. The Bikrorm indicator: 494.0 deg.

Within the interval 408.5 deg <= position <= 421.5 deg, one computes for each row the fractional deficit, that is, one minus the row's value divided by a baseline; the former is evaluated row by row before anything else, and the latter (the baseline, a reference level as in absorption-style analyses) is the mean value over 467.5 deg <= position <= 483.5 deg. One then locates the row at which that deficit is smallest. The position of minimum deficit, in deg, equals 418.0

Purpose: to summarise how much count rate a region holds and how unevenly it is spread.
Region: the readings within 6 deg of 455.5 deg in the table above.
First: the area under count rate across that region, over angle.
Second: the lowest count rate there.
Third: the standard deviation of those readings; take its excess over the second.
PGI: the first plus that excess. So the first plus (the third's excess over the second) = 3367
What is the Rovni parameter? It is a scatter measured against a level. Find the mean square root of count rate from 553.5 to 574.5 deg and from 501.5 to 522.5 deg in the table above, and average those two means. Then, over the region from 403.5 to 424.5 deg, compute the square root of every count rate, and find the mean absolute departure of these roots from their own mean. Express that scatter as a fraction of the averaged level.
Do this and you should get 0.0092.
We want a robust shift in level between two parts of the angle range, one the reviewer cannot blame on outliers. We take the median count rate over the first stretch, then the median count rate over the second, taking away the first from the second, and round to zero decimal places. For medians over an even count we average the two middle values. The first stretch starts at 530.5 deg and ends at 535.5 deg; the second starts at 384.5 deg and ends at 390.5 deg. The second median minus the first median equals 10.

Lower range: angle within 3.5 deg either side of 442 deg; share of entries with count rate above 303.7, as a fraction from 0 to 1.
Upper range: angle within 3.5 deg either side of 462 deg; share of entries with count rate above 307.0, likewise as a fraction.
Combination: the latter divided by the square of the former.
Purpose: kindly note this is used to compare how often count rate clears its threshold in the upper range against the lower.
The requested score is 0.97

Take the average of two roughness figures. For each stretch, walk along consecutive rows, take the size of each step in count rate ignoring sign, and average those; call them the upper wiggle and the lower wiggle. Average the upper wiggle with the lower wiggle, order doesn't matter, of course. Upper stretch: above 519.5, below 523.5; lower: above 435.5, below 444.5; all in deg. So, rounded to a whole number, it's 15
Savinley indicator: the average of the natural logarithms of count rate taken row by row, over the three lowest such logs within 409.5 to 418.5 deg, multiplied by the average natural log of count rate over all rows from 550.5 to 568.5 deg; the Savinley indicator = 32.6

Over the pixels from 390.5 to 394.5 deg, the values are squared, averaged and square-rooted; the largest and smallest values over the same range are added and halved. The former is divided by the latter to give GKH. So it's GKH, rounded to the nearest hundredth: 1.00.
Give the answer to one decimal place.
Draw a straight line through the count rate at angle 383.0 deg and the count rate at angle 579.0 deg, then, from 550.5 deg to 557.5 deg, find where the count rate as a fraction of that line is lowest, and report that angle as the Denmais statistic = 553.0 deg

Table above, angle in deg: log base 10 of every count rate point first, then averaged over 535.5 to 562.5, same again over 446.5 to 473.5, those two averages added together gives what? 4.965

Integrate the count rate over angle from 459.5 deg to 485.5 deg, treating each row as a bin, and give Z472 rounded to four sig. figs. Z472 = 7923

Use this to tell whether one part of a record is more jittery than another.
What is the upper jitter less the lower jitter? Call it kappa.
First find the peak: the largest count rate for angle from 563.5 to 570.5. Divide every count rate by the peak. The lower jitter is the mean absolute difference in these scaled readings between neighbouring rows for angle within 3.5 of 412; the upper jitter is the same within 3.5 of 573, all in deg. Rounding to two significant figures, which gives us 0.026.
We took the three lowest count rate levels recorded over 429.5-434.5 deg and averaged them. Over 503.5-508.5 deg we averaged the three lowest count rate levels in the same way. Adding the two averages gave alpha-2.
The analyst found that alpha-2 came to 596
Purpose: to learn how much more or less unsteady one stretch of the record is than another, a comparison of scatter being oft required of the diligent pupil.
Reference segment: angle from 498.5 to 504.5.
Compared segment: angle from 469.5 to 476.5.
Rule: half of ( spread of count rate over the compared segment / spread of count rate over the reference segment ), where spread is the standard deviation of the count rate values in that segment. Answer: 0.56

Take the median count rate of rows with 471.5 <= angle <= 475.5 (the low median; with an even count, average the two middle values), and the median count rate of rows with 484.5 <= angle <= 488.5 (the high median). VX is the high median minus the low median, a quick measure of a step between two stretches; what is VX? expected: -19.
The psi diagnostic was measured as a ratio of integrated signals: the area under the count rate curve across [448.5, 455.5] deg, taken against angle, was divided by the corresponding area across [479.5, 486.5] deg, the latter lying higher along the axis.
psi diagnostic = 1.02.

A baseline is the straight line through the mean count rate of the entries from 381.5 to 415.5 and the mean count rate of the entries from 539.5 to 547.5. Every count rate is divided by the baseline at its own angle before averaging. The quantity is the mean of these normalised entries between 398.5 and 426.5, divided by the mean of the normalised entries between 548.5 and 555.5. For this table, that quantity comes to 0.98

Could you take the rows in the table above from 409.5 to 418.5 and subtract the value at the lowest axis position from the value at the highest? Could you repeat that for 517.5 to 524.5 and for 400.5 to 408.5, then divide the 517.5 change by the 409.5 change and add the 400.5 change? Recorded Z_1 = -12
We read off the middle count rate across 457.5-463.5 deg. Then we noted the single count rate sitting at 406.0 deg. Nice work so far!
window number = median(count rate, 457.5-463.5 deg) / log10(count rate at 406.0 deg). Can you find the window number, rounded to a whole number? 122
